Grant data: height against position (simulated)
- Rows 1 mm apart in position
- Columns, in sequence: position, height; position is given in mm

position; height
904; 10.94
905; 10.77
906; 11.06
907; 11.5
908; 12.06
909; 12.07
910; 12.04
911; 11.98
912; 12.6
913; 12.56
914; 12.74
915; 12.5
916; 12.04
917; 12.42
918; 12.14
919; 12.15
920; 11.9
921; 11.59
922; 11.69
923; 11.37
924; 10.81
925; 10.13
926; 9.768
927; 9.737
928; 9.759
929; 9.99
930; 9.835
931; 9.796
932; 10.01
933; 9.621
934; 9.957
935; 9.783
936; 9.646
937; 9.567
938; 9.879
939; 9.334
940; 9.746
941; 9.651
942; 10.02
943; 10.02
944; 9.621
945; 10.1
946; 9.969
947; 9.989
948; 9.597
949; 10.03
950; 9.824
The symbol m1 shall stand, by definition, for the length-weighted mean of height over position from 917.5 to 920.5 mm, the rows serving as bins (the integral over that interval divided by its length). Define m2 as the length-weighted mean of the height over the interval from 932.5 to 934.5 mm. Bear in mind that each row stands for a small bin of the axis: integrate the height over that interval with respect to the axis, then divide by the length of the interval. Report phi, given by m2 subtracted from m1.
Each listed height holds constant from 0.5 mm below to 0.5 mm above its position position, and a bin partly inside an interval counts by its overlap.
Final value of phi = 2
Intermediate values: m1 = 12.1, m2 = 9.8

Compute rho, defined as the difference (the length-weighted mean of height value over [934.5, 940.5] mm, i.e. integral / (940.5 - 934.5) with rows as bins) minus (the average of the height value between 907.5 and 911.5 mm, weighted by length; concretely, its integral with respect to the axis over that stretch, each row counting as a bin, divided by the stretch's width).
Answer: -2.4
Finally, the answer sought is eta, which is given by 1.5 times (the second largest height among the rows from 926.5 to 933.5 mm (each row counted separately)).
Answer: 15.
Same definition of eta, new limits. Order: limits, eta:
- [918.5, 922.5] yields 18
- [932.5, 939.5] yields 15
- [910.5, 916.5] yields 19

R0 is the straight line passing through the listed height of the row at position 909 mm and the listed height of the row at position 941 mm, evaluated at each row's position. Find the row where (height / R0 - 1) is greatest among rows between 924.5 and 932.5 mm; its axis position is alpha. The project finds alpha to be 932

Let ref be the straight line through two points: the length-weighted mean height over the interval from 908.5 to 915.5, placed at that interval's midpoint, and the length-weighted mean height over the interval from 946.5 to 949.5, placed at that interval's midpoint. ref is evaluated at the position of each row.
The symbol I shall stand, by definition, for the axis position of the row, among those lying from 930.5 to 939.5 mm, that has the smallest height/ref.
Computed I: 933 mm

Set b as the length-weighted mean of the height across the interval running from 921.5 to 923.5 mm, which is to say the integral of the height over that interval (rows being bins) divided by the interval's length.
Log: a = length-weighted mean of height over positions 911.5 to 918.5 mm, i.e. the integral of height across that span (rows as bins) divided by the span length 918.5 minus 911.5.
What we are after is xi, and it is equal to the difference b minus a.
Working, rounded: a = 12.4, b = 11.5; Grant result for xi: -1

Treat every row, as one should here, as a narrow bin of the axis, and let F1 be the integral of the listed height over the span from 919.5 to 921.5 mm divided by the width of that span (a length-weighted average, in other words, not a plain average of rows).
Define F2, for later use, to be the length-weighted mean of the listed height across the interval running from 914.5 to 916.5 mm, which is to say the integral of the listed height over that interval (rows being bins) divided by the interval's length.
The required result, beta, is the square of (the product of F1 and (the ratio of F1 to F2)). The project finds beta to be 126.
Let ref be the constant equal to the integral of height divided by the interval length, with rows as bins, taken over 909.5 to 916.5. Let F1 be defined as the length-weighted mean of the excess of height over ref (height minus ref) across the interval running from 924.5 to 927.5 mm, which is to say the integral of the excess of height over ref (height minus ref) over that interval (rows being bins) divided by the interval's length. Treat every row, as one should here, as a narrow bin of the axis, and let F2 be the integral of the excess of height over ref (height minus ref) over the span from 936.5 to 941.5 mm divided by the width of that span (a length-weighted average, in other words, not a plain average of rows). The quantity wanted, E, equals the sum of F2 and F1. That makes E -5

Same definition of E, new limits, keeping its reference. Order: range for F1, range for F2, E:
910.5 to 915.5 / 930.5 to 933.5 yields -2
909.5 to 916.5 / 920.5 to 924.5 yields -1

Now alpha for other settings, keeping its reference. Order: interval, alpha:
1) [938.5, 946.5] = 945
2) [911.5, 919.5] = 914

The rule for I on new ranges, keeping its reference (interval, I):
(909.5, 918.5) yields 910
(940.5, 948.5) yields 941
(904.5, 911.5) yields 905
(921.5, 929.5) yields 926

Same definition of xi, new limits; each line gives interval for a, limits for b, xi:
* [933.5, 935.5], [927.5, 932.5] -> 0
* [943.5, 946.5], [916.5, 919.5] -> 2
